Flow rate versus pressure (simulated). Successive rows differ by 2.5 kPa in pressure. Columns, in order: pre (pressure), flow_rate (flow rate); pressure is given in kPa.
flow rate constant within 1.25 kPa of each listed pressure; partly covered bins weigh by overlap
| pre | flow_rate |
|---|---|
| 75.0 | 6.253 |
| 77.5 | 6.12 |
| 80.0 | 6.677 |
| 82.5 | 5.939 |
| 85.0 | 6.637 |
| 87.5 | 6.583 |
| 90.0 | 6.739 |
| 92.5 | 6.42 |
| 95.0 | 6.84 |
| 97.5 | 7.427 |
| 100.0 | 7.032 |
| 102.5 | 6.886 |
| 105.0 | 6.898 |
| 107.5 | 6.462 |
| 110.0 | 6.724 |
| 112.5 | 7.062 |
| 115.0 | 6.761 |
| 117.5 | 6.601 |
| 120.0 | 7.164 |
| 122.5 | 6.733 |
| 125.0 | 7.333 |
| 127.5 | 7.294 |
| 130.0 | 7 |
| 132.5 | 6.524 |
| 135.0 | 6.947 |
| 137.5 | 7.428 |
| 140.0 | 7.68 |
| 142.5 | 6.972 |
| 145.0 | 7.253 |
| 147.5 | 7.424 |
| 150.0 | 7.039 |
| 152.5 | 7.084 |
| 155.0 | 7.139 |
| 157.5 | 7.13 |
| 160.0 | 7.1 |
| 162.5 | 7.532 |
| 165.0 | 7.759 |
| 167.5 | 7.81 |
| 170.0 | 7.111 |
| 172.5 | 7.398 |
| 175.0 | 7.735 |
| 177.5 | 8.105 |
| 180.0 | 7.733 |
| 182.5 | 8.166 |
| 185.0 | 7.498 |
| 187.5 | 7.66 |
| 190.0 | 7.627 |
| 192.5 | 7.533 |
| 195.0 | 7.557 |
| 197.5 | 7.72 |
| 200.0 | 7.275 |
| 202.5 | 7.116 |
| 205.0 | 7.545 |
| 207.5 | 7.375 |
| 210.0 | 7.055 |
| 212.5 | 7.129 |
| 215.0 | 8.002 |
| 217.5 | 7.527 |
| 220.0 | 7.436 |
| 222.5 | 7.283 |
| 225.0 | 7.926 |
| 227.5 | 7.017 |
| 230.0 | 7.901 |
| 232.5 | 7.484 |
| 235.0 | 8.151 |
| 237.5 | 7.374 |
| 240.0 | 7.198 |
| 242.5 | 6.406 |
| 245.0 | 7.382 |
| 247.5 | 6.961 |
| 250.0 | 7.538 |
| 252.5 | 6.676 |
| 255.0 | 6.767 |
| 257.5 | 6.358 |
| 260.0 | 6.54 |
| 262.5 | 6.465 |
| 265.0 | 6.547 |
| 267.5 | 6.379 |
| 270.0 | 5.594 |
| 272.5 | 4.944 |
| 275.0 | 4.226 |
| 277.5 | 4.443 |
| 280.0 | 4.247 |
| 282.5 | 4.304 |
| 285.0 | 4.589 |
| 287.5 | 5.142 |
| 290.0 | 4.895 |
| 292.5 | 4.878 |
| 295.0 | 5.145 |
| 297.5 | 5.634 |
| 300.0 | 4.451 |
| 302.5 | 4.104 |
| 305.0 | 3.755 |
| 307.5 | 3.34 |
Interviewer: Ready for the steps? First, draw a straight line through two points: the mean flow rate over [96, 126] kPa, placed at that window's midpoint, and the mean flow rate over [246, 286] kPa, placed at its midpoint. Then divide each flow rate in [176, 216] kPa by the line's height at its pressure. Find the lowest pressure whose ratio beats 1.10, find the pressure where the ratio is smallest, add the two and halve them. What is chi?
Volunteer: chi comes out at 190.0 kPa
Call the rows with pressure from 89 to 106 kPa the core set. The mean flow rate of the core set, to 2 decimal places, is 6.89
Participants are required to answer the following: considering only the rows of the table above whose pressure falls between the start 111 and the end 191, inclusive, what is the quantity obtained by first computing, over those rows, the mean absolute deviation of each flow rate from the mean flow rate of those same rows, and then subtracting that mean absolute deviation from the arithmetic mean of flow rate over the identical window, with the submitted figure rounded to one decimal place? 7.0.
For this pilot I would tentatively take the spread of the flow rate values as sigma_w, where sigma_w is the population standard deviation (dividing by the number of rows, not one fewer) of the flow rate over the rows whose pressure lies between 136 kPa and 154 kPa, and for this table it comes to 0.24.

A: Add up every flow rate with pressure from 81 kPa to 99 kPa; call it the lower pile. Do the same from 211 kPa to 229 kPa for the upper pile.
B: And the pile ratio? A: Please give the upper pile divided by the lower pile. 1.12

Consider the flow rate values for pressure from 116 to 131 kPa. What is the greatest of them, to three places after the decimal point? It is 7.333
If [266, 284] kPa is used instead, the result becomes 6.379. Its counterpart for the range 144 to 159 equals 7.424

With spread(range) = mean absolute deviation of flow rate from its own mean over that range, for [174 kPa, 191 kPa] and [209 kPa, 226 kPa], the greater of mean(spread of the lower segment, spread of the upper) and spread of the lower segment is 0.244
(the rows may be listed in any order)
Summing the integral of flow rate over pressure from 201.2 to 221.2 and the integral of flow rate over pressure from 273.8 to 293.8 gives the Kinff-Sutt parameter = 240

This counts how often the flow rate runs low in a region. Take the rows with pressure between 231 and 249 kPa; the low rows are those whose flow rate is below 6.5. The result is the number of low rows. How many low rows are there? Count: 1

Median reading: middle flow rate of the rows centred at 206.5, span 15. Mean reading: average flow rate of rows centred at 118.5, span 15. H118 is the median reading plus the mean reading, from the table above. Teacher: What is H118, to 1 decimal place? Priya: 14.1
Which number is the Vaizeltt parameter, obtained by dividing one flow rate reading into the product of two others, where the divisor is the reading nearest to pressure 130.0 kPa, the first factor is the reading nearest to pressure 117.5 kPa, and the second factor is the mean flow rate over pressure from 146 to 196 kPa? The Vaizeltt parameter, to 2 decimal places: 7.08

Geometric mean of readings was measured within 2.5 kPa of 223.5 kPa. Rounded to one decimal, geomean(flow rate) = 7.6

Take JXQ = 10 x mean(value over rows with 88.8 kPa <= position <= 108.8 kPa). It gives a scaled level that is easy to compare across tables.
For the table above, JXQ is 68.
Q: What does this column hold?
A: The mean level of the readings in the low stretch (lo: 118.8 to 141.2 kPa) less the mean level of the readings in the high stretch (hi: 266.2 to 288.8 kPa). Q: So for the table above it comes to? 2.2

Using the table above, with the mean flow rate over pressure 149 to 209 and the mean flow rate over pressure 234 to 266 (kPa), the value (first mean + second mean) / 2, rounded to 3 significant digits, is 7.22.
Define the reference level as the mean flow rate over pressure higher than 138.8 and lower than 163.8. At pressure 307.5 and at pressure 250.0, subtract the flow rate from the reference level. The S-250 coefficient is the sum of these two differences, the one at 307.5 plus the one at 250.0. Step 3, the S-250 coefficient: 3.6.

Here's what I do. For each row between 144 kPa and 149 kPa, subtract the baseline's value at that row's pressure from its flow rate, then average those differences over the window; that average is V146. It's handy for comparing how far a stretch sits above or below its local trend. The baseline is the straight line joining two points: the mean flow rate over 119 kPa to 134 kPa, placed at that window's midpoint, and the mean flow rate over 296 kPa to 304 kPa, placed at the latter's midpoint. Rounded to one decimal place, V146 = 0.6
